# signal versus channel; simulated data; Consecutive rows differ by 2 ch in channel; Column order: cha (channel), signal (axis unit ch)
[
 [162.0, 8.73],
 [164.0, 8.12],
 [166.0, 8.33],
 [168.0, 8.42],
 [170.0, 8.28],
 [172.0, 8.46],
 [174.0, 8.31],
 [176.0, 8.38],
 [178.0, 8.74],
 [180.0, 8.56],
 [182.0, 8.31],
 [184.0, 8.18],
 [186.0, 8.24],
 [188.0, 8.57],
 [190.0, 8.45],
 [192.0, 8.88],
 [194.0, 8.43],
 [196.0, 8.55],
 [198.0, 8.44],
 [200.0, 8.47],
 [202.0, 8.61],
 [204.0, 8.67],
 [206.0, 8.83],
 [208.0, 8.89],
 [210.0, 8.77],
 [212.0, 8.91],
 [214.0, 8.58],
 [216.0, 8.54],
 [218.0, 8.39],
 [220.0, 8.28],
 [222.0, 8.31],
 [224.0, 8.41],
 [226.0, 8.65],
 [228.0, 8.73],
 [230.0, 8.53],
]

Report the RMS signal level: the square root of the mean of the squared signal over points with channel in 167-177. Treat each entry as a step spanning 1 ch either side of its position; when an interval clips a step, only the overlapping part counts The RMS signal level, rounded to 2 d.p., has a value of 8.37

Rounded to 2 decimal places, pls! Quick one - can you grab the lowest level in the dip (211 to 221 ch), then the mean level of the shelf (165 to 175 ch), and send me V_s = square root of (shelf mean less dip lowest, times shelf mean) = 0.82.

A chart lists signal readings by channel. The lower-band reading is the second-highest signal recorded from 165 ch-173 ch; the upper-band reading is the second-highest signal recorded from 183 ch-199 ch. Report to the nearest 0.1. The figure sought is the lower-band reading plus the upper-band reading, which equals 17.0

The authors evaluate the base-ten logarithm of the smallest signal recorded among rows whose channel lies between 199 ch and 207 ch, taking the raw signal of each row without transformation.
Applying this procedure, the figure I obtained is 0.928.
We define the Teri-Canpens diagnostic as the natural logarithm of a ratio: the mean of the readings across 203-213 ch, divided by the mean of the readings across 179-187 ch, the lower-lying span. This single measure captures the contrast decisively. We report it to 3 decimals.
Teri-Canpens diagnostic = 0.057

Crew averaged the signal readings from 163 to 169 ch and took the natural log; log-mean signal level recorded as 2.12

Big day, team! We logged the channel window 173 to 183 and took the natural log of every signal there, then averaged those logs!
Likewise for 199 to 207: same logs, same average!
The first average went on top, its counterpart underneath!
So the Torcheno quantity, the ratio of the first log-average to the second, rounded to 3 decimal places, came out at 0.990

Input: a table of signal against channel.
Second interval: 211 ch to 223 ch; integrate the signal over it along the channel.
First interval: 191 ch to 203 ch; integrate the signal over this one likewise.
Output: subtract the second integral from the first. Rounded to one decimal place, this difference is 0.7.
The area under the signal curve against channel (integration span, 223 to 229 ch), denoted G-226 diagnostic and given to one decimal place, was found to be 51.6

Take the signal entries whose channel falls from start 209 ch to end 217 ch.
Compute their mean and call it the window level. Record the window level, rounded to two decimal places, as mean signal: 8.70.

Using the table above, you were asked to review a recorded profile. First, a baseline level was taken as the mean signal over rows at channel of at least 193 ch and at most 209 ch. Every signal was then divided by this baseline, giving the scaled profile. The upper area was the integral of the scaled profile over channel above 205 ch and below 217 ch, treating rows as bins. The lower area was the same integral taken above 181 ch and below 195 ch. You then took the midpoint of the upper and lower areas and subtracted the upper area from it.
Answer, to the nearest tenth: 0.8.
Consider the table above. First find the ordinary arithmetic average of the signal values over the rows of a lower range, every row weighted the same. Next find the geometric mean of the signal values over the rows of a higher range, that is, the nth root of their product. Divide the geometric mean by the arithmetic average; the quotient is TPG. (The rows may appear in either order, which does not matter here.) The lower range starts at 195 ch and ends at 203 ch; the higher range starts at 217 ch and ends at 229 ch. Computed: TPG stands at 0.99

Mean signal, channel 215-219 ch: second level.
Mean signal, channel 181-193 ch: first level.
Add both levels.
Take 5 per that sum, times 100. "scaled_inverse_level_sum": 29.6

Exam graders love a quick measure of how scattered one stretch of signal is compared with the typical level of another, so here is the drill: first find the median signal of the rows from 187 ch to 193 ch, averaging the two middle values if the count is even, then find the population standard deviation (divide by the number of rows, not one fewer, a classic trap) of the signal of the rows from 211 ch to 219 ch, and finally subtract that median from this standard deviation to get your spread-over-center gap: -8.38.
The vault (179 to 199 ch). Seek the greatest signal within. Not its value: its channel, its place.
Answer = 192.0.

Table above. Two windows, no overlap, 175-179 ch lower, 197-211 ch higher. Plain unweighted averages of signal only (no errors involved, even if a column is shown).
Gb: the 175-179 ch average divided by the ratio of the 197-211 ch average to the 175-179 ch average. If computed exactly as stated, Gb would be 8.45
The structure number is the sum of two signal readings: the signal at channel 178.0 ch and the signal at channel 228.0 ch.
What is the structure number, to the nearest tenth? 17.5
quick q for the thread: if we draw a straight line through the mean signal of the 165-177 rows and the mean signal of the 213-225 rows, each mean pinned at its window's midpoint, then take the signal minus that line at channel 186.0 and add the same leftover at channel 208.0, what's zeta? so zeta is 0.34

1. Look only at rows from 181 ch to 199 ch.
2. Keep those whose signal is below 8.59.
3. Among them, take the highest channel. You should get 198.0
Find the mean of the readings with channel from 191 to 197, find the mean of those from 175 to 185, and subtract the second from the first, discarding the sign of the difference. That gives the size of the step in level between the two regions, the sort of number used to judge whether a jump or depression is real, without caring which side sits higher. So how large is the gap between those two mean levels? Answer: 0.19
